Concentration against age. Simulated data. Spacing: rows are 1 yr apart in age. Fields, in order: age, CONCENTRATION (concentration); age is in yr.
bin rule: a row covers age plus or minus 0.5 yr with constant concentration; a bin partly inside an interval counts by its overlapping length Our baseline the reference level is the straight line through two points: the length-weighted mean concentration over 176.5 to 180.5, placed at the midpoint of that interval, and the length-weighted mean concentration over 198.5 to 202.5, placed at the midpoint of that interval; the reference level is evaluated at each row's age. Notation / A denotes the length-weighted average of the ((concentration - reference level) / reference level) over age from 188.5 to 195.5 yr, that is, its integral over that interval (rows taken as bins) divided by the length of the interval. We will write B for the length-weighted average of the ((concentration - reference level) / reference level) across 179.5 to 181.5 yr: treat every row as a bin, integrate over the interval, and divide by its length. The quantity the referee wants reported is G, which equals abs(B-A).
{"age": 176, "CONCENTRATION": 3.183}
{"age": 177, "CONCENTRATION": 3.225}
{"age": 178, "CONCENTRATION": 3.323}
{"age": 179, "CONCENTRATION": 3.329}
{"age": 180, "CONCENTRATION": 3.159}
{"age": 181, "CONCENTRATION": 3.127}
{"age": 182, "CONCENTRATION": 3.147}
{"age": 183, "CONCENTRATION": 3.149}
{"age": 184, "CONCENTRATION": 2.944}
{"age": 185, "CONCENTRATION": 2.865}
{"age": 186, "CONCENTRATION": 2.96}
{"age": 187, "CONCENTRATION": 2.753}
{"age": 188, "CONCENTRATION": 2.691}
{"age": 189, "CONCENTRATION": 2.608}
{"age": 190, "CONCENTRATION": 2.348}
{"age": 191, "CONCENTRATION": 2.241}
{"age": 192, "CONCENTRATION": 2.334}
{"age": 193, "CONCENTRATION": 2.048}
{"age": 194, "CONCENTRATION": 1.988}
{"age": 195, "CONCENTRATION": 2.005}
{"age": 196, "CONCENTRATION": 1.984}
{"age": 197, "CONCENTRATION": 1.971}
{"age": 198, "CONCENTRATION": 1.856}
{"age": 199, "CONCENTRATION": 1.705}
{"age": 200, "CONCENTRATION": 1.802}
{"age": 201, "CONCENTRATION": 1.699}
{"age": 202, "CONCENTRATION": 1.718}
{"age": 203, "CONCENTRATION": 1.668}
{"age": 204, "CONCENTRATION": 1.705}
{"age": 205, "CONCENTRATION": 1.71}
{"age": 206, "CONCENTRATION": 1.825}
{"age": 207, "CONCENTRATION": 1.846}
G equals 0.05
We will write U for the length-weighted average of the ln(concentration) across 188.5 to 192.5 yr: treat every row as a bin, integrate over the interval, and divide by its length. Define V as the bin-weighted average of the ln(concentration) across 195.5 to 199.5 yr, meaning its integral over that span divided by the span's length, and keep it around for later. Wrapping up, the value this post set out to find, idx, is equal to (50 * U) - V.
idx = 43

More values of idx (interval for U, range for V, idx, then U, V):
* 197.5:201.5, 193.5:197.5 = 28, 0.57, 0.69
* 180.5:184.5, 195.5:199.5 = 56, 1.13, 0.63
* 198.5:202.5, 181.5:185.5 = 26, 0.55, 1.11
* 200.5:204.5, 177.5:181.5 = 25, 0.53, 1.17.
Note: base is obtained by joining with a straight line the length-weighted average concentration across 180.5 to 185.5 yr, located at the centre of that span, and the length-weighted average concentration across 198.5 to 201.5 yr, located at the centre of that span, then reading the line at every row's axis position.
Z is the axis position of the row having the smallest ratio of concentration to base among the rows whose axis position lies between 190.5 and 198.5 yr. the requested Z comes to 193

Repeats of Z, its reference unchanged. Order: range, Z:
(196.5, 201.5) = 199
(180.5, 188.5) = 181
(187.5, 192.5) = 191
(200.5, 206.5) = 201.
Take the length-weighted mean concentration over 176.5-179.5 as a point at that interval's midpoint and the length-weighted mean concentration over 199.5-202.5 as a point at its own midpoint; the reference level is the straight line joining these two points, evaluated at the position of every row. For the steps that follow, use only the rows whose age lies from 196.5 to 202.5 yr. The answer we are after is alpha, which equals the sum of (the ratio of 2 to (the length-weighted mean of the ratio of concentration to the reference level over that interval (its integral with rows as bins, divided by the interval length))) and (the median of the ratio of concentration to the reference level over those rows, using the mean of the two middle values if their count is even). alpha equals 3.03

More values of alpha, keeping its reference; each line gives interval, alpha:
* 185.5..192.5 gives 3.02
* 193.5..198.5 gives 3.07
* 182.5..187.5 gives 2.95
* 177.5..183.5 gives 2.97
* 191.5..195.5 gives 3.06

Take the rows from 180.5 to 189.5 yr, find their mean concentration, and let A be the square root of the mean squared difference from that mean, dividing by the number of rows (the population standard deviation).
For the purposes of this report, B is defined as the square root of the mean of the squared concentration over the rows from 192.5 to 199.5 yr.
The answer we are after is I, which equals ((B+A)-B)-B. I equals -1.7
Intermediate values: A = 0.191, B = 1.94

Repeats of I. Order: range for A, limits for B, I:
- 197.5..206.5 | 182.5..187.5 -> -2.9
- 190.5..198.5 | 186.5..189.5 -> -2.5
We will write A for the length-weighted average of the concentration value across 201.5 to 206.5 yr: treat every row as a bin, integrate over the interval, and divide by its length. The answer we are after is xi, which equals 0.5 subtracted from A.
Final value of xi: 1.2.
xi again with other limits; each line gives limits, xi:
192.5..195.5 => 1.5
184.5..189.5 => 2.3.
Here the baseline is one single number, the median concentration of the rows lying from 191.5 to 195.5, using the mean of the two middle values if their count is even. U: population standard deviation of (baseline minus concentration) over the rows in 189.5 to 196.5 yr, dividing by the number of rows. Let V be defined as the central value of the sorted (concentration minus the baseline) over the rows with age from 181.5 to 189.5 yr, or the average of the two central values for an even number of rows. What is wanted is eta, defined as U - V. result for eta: -0.72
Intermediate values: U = 0.15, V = 0.9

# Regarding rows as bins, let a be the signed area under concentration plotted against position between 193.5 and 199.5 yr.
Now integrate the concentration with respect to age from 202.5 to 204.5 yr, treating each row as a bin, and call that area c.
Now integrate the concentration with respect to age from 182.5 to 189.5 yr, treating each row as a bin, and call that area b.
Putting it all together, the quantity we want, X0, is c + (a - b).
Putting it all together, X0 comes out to -5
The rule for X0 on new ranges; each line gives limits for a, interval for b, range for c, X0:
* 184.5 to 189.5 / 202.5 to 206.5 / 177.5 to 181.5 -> 20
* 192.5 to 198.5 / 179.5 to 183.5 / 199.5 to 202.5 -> 4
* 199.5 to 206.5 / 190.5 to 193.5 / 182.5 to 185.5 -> 14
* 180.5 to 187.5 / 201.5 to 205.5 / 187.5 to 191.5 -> 24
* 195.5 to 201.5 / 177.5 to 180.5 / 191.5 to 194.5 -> 8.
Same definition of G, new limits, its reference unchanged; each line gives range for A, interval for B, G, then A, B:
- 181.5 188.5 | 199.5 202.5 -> 0.02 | 0.043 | 0.03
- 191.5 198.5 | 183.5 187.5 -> 0.08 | -0.040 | 0.04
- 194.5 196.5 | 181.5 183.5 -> 0.10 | -0.040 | 0.06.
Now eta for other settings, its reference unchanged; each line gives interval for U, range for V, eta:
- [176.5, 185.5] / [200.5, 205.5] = 0.47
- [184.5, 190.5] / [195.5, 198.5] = 0.25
